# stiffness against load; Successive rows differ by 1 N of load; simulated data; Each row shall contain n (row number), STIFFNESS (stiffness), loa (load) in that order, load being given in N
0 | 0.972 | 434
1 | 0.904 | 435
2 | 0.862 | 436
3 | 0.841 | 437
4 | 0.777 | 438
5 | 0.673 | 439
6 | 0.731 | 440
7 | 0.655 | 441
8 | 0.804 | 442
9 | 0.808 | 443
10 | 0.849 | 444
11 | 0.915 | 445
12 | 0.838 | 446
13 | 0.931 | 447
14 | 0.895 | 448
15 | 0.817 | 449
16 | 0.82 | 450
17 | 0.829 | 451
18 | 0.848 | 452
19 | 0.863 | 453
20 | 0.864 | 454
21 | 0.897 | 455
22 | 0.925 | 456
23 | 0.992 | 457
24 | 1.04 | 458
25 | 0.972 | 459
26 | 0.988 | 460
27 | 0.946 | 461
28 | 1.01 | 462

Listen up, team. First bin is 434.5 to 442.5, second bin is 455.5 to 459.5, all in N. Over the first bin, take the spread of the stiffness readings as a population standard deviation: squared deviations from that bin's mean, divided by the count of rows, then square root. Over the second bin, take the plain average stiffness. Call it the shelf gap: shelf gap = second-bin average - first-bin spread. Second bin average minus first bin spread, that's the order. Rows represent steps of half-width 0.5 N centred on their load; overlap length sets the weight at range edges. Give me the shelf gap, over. 0.90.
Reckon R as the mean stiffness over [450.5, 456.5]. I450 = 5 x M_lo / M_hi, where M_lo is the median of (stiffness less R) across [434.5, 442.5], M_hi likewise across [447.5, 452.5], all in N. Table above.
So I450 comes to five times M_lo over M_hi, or 10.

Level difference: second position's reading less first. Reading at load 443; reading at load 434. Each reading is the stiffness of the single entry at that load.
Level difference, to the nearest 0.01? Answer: 0.16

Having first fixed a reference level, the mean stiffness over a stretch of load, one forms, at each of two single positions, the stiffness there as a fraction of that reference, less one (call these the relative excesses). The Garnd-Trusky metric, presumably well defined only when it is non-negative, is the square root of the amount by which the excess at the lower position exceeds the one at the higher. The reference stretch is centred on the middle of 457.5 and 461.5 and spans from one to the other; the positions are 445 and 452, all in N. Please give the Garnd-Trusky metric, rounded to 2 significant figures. 0.26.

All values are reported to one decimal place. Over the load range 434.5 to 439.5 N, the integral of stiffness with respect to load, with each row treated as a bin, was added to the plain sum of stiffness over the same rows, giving 8.1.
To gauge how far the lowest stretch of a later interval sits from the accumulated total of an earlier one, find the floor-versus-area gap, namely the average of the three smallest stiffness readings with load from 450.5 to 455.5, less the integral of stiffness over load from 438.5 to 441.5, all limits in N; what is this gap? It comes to -1.2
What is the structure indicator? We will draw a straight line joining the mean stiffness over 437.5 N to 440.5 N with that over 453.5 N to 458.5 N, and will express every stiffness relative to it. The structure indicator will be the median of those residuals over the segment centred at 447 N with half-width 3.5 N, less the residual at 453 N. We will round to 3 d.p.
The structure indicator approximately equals 0.096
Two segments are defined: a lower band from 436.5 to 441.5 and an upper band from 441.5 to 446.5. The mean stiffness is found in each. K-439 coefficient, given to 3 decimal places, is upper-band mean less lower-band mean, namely 0.107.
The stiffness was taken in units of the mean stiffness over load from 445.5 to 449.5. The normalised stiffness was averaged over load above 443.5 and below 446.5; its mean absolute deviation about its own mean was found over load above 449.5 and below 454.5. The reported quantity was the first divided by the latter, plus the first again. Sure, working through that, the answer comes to 54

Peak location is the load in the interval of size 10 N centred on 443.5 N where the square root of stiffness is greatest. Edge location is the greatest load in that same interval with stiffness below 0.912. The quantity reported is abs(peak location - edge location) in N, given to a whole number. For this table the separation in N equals 1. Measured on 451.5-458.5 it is 3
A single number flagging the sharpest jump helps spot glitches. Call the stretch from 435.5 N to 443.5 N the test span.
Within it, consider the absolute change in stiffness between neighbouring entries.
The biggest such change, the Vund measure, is 0.15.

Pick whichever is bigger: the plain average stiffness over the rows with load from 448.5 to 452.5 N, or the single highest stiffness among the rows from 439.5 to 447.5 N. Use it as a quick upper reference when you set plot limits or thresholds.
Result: 0.931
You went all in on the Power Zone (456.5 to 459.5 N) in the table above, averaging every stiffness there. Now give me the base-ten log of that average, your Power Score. 0.00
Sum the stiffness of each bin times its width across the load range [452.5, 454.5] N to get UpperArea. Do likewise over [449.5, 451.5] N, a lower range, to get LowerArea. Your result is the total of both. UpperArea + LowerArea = 3.38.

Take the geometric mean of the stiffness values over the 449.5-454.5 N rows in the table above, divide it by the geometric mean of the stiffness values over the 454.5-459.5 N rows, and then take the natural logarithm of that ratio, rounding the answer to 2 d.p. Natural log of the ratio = -0.13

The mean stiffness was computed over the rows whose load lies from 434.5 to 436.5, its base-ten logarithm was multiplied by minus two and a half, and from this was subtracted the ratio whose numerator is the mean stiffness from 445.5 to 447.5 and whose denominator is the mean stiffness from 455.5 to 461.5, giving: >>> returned -0.77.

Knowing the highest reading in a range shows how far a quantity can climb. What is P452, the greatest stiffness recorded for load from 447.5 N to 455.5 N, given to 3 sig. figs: 0.897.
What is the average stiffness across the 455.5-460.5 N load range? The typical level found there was 0.98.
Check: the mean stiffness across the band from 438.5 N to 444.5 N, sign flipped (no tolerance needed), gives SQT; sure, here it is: -0.75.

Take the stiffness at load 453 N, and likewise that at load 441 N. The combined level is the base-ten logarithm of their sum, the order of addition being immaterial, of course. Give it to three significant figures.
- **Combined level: 0.181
